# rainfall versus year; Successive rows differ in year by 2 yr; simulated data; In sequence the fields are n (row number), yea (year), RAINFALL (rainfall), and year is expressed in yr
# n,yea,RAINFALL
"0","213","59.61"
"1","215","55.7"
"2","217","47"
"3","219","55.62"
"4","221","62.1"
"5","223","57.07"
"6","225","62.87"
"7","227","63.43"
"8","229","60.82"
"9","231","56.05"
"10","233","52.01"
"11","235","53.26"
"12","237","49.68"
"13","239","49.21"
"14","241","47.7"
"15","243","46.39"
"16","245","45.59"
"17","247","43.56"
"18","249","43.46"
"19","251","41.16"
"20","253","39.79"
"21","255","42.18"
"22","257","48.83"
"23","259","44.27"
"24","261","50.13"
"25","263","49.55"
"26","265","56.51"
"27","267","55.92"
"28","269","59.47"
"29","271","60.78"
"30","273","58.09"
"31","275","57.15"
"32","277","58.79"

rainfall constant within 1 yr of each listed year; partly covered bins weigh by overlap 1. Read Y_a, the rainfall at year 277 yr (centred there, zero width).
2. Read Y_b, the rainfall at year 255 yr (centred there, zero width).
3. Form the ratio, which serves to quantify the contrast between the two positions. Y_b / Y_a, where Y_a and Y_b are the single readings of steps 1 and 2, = 0.72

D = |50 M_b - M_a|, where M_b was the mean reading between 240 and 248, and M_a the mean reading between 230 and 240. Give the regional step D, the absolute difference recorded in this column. 2238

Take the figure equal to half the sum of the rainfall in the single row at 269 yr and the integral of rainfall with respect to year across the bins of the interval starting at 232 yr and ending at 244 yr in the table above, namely 328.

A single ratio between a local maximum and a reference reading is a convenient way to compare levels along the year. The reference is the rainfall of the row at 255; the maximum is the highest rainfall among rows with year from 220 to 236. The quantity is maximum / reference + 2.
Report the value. 3.5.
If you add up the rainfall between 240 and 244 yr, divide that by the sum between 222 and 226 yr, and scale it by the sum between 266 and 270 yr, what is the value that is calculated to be 91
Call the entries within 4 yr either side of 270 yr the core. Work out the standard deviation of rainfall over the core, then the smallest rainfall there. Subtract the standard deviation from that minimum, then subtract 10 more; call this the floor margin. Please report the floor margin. 44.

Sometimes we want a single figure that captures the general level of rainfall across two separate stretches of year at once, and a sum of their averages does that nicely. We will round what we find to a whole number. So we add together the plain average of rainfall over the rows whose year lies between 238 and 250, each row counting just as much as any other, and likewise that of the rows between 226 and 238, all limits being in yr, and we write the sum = 102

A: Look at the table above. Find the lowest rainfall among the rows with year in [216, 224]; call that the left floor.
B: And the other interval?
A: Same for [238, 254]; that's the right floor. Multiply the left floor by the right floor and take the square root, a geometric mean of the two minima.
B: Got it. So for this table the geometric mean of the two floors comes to 43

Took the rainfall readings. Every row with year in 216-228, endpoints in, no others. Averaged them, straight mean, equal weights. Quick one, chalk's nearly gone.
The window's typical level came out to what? 58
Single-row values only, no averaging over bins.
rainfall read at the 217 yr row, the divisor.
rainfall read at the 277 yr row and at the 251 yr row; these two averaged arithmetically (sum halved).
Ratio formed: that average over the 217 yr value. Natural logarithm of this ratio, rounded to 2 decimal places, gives 0.06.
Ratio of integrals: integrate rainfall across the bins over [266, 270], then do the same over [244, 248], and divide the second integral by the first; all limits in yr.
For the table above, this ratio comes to 0.77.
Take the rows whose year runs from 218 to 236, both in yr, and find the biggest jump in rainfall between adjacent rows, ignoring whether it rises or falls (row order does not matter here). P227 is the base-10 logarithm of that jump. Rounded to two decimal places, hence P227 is 0.81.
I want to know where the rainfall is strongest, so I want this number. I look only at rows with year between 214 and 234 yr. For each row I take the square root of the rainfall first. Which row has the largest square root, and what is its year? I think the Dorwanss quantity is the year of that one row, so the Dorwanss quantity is 227 yr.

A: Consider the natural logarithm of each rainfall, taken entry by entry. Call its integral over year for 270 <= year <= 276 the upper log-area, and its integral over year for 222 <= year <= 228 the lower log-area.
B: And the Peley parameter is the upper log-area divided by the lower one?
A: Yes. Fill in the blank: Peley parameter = 0.99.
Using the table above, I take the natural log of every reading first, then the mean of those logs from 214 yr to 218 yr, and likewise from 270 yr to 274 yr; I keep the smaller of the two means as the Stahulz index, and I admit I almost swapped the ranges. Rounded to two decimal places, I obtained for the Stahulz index 3.94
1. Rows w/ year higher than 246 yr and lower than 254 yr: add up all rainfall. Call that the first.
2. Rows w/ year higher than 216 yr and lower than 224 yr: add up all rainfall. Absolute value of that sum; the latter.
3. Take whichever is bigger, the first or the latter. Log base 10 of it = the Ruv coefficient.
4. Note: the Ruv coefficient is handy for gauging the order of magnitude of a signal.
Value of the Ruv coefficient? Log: 2.35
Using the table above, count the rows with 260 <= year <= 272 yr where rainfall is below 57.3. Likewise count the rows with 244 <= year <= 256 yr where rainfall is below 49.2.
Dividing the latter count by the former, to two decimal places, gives 1.50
